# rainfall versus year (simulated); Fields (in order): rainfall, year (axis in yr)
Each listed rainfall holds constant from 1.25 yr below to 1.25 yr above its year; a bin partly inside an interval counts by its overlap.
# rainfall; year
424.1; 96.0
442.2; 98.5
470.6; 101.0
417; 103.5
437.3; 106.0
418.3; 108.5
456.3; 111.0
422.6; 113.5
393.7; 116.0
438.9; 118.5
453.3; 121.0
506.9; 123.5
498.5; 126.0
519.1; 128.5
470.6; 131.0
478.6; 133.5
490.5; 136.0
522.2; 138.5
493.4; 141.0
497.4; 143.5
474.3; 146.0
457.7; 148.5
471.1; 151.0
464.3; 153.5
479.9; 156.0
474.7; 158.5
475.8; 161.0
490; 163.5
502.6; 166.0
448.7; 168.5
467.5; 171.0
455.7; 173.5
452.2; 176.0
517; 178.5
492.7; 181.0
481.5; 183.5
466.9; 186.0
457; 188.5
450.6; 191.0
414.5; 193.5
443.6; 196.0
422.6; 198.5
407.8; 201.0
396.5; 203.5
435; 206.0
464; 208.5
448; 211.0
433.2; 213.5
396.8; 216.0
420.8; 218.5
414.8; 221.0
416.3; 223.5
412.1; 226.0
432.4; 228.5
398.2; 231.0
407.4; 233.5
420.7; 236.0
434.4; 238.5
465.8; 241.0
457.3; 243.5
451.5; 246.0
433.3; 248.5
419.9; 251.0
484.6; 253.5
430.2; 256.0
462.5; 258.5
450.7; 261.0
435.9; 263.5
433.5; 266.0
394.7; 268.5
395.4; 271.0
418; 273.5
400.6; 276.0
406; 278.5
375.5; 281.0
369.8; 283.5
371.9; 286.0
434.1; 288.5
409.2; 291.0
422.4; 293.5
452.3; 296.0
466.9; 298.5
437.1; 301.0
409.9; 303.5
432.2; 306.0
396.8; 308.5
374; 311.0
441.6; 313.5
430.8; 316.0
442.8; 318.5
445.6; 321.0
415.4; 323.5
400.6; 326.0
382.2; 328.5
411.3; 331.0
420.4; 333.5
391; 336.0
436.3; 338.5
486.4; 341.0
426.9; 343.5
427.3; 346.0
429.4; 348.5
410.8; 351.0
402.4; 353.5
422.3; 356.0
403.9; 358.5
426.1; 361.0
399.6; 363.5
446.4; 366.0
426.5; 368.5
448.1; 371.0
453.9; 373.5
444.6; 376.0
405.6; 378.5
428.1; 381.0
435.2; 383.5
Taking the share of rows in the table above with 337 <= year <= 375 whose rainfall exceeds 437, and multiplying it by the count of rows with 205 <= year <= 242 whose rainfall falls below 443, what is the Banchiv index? 3.2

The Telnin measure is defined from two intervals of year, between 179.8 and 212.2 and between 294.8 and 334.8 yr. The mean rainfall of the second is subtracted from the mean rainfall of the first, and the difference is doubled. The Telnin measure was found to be 44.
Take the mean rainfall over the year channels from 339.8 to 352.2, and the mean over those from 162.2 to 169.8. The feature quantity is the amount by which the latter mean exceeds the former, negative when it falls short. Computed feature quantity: 44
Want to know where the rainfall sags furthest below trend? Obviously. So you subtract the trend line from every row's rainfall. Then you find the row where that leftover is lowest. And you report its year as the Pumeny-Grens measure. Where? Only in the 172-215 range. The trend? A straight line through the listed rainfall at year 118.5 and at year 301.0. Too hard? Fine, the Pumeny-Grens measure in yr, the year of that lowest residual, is 203.5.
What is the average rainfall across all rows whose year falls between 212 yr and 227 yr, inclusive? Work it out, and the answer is 416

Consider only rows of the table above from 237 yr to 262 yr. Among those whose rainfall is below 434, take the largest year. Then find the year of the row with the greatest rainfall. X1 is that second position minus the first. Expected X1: -2.5 yr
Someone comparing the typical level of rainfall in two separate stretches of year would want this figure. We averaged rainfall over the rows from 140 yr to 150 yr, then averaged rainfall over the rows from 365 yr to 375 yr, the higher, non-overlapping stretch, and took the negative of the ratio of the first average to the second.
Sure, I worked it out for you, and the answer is -1.08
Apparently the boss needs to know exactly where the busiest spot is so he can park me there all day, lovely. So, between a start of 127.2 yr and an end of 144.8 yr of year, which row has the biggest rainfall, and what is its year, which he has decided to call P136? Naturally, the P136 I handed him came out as 138.5 yr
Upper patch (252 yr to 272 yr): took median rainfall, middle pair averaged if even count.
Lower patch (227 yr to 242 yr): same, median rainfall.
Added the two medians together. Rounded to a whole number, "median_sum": 861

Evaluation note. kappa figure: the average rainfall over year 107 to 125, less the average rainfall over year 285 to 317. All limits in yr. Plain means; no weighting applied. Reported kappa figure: 20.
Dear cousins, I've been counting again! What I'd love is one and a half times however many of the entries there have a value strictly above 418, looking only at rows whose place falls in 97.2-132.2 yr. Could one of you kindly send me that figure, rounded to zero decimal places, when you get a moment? 18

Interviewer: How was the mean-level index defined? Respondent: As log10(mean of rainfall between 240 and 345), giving 2.628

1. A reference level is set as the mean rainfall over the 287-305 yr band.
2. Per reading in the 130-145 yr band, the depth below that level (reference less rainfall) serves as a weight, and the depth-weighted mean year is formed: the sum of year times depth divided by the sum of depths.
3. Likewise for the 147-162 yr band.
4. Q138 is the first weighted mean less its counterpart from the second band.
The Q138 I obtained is -17.4 yr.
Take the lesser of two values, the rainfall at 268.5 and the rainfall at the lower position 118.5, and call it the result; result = 395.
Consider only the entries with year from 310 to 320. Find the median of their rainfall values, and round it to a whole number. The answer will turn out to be 436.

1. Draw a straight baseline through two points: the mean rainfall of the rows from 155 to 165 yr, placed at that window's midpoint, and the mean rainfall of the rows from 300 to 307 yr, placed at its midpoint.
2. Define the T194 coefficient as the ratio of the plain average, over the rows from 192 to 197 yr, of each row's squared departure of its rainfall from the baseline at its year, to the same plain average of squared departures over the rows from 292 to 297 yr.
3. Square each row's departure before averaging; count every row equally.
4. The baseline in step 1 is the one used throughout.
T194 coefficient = 5.6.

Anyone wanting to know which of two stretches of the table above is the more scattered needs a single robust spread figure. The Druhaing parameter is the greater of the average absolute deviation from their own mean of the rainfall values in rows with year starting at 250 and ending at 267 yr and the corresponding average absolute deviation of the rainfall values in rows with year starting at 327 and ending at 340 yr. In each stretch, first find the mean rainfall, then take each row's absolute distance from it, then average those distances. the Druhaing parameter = 18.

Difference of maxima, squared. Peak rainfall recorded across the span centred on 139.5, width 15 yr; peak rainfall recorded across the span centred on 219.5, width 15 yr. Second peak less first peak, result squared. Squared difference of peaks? 7921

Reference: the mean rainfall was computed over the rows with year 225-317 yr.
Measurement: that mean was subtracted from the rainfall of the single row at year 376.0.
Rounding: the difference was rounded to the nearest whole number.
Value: 21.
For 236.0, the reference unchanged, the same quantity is -3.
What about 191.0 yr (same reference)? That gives 27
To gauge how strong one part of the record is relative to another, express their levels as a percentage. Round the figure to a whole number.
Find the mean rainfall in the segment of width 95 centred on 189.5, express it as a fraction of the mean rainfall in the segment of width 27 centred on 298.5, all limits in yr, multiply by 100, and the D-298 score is 107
